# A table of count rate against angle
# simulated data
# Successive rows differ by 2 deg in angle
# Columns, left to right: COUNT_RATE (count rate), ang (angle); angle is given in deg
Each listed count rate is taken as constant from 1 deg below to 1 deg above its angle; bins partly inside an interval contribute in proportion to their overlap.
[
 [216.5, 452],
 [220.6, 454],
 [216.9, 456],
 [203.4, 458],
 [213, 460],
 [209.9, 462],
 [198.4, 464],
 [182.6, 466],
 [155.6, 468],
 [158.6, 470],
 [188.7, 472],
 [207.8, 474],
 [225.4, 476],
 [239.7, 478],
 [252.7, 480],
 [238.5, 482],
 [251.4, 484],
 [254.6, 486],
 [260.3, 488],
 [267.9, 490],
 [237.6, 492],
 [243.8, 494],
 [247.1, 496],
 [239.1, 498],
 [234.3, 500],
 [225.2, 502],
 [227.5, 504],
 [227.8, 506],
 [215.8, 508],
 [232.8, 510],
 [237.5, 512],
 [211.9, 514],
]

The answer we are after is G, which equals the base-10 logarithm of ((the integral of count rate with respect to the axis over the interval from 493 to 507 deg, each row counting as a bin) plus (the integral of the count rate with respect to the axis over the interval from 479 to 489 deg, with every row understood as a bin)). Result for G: 3.76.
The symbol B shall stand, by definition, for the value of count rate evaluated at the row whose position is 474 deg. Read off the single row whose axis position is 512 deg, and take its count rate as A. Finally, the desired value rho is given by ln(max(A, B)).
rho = 5.47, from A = 237.5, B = 207.8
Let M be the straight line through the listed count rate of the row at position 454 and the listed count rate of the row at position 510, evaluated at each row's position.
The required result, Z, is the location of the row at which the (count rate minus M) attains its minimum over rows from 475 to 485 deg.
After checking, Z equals 476 deg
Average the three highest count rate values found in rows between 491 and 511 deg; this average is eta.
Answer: 243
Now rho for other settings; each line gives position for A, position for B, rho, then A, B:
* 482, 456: 5.47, 238.5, 216.9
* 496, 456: 5.51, 247.1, 216.9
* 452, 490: 5.59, 216.5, 267.9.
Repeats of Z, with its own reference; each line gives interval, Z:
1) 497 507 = 502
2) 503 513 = 508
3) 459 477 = 468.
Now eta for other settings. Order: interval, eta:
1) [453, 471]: 217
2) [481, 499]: 261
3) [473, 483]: 244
